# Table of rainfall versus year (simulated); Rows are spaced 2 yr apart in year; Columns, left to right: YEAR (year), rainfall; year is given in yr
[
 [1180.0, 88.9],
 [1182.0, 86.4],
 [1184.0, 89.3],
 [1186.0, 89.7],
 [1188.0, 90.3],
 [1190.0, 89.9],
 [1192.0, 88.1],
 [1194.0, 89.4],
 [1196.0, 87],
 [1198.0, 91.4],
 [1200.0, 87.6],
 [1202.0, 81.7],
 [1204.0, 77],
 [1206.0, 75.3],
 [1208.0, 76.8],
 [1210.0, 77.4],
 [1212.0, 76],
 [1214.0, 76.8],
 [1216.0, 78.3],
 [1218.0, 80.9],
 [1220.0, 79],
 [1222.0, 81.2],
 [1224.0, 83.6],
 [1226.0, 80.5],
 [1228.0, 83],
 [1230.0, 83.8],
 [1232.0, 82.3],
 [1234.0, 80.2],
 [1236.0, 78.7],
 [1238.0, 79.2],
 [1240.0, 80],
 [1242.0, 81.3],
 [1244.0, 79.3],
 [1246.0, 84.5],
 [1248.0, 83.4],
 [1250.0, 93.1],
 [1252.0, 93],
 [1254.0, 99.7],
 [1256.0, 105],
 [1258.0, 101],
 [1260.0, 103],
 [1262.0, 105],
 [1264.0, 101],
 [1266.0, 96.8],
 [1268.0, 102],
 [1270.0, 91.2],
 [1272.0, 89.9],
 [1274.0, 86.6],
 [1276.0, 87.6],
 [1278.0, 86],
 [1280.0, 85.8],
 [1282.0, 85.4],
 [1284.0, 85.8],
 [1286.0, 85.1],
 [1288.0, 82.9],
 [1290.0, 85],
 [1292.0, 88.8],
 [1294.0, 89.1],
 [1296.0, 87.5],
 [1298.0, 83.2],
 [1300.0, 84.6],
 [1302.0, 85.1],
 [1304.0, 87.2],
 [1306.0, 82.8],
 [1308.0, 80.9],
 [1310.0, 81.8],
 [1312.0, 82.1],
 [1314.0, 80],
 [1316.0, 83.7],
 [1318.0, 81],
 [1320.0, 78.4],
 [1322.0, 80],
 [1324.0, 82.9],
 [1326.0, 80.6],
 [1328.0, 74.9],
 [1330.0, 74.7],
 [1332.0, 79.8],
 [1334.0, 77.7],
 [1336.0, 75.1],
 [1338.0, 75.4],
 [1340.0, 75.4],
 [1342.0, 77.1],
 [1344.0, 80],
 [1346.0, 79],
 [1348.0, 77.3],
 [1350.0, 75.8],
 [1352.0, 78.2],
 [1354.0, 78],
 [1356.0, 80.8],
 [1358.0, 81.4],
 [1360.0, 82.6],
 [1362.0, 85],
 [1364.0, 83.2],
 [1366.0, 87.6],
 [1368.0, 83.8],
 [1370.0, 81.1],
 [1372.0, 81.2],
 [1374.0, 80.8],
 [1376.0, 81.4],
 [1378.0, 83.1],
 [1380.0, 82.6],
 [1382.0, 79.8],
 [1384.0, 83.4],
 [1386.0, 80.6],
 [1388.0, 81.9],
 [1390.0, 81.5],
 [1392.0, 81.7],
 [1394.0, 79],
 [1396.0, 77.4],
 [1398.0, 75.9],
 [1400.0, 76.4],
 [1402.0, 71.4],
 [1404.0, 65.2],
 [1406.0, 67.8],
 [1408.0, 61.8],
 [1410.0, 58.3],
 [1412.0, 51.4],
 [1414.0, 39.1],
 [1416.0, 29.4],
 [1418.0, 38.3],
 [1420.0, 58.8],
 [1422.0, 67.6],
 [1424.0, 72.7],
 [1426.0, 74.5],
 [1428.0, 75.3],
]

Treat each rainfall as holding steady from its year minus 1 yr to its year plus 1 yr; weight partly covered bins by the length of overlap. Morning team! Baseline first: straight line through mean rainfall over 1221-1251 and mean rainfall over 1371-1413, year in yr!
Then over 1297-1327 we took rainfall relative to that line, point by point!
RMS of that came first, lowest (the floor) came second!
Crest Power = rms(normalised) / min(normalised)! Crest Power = 1.05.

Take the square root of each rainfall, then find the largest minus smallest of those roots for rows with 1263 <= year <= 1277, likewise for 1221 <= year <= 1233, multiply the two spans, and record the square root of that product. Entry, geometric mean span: 0.38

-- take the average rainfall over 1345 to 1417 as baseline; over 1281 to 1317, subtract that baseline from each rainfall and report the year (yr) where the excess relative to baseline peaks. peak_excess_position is 1294.0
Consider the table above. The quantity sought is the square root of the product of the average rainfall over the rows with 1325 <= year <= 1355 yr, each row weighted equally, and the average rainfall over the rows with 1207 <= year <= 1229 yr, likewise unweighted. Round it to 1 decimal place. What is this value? 78.3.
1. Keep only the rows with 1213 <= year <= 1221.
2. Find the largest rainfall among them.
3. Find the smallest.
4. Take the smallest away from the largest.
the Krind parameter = 4.1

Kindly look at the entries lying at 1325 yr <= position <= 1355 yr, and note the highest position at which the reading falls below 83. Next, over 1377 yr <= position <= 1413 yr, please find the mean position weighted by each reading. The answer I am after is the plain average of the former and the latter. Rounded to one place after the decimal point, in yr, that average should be 1373.9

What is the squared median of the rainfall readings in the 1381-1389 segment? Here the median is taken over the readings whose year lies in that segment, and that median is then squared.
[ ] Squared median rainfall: 6602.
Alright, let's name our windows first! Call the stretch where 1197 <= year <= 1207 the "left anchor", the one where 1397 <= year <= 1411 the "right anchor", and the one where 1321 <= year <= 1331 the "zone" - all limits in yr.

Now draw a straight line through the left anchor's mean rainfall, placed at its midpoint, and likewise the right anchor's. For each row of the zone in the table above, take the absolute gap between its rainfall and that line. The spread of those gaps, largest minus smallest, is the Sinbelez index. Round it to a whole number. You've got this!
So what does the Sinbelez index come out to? 8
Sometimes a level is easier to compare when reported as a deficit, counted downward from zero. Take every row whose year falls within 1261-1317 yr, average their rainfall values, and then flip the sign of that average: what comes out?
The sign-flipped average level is -87.6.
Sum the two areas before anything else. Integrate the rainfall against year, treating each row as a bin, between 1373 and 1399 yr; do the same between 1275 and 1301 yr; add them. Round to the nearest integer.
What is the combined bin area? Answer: 4332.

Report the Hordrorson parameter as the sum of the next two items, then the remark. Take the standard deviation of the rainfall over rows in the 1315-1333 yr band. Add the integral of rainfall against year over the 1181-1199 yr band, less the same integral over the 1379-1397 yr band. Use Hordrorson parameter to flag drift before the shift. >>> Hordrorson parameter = 150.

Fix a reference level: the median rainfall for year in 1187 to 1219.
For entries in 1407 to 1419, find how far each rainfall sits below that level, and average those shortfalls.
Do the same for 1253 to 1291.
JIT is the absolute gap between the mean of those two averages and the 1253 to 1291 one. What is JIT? 23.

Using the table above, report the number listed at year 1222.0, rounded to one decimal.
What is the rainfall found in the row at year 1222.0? 81.2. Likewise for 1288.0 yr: 82.9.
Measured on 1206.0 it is 75.3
